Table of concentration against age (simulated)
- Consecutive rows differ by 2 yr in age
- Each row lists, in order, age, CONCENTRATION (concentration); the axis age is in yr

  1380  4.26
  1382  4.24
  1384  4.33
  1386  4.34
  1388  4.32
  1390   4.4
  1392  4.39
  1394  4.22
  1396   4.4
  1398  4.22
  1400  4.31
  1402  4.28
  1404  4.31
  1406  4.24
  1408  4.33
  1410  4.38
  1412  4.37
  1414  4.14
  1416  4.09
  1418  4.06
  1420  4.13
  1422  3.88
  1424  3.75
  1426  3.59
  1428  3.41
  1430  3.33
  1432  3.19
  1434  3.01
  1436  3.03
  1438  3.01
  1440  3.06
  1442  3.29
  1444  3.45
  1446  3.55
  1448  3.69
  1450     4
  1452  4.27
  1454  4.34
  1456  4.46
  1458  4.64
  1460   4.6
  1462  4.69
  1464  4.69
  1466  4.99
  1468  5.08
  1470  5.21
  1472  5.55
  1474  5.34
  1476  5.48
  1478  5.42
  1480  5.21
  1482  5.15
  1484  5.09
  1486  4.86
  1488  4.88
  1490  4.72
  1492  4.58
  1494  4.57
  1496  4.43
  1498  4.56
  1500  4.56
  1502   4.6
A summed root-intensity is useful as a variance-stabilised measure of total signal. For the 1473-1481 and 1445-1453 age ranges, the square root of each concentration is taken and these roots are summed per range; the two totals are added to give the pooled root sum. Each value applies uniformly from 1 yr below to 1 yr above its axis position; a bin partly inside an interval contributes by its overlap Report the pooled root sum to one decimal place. 17.1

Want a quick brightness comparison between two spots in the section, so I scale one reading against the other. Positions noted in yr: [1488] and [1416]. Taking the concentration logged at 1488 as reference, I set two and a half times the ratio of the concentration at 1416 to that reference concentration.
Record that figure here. 2.1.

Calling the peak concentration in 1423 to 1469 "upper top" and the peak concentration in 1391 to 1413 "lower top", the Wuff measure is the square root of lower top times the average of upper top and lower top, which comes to 4.57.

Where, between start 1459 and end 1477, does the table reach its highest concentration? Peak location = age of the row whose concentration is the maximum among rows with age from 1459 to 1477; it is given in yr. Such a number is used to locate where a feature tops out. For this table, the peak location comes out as 1472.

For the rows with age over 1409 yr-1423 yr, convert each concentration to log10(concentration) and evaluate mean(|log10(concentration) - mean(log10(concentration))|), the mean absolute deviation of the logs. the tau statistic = 0.013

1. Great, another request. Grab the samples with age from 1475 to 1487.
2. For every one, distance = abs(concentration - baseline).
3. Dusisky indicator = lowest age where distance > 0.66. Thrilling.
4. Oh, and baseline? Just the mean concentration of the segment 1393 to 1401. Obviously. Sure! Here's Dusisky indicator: 1476 yr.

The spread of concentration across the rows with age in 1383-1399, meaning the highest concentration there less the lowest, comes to 0.18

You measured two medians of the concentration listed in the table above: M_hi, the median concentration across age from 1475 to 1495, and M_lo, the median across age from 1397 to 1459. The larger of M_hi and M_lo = 5.0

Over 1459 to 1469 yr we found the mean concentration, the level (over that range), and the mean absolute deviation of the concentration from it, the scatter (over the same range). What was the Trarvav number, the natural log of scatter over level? -3.3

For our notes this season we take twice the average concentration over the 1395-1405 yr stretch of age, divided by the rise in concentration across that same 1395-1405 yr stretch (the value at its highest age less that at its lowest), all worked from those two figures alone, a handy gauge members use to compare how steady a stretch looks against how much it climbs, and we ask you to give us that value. -96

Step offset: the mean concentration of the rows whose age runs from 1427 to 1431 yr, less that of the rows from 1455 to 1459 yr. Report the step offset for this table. -1.2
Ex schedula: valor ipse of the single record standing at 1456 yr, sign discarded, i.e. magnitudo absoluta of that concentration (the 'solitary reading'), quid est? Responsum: 4.46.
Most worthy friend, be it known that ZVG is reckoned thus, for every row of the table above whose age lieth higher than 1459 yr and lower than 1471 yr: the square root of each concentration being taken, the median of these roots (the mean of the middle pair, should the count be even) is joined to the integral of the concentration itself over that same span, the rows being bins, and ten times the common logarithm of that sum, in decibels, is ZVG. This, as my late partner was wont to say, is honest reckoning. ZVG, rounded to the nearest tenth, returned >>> 17.8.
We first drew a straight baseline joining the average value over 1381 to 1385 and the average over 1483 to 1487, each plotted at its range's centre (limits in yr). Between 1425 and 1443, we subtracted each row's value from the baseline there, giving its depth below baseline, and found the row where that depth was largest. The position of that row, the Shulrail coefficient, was 1438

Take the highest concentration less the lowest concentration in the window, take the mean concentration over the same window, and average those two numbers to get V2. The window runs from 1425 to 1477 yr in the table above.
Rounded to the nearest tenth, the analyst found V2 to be 3.3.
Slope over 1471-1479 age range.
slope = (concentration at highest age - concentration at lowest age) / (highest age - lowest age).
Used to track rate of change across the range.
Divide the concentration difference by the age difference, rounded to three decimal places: -0.022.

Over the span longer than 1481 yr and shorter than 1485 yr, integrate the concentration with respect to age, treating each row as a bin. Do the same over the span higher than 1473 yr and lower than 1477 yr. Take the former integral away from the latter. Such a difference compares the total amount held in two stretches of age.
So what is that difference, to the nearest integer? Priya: 1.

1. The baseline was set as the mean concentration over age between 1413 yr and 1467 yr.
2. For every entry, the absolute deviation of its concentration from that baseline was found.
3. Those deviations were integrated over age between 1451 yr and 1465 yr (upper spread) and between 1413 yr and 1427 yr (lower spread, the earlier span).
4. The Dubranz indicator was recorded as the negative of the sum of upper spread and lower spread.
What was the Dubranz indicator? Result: -12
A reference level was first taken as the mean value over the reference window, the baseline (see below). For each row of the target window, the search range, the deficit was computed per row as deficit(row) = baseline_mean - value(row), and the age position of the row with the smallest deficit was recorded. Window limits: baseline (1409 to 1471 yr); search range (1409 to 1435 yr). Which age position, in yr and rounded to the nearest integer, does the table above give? 1410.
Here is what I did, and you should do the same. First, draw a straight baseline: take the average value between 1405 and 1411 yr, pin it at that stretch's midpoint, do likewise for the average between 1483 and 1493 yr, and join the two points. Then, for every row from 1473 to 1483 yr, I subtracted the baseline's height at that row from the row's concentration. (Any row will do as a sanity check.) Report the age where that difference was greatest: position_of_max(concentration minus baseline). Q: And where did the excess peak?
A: 1476 yr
